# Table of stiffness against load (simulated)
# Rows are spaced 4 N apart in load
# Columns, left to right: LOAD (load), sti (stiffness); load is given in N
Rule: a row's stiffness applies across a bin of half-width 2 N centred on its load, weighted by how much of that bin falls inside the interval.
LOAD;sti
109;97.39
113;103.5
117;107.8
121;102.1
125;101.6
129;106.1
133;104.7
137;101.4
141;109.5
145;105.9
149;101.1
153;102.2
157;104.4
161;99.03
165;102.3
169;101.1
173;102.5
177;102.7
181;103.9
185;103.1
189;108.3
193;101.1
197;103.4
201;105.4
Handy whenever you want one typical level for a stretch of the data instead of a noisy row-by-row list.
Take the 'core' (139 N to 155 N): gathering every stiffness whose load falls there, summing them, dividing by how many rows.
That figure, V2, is 105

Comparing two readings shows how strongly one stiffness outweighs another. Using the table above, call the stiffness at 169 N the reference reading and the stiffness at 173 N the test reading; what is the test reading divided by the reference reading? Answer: 1.01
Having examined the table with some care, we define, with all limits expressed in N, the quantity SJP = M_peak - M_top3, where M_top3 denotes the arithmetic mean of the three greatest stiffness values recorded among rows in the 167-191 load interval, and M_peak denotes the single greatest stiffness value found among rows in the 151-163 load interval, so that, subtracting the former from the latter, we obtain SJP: -0.70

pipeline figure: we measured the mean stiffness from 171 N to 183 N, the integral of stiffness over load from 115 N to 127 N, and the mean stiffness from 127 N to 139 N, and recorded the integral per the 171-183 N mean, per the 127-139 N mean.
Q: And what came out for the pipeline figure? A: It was 0.116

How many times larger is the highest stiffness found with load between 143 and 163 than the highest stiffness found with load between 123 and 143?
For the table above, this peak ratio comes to 0.97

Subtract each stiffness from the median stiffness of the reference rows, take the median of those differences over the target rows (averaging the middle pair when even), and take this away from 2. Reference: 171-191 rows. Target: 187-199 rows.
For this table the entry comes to 2.3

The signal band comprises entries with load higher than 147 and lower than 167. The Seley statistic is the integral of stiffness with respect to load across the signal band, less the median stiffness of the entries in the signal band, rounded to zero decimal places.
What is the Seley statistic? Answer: 1934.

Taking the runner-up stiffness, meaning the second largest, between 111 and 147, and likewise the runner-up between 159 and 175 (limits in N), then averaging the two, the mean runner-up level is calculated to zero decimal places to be 105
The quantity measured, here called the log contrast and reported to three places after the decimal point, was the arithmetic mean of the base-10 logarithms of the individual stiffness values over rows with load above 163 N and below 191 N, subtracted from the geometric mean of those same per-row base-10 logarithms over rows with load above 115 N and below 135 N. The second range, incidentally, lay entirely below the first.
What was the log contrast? 0.004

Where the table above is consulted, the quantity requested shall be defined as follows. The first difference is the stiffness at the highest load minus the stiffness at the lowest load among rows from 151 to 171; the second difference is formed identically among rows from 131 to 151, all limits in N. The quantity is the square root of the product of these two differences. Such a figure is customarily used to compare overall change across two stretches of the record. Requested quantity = 1.99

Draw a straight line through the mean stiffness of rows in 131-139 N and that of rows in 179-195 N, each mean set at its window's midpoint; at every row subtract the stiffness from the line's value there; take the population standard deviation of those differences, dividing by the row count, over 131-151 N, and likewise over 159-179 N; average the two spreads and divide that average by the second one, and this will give 1.72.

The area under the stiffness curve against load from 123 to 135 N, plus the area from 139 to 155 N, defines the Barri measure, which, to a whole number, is 2924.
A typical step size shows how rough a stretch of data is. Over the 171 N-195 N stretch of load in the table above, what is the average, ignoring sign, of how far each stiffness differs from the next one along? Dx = 2.9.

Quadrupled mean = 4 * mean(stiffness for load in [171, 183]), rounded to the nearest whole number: 412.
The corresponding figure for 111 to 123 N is 418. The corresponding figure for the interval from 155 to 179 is 408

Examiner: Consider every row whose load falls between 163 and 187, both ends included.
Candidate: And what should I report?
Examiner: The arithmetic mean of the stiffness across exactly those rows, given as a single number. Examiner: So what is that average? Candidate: 103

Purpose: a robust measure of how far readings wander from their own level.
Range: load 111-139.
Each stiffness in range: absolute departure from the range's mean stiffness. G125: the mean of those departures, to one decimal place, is 2.0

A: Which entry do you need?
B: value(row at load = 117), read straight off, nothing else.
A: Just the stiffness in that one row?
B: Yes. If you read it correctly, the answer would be 107.8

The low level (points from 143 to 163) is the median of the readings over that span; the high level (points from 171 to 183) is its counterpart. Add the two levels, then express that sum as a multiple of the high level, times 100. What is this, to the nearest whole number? 200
